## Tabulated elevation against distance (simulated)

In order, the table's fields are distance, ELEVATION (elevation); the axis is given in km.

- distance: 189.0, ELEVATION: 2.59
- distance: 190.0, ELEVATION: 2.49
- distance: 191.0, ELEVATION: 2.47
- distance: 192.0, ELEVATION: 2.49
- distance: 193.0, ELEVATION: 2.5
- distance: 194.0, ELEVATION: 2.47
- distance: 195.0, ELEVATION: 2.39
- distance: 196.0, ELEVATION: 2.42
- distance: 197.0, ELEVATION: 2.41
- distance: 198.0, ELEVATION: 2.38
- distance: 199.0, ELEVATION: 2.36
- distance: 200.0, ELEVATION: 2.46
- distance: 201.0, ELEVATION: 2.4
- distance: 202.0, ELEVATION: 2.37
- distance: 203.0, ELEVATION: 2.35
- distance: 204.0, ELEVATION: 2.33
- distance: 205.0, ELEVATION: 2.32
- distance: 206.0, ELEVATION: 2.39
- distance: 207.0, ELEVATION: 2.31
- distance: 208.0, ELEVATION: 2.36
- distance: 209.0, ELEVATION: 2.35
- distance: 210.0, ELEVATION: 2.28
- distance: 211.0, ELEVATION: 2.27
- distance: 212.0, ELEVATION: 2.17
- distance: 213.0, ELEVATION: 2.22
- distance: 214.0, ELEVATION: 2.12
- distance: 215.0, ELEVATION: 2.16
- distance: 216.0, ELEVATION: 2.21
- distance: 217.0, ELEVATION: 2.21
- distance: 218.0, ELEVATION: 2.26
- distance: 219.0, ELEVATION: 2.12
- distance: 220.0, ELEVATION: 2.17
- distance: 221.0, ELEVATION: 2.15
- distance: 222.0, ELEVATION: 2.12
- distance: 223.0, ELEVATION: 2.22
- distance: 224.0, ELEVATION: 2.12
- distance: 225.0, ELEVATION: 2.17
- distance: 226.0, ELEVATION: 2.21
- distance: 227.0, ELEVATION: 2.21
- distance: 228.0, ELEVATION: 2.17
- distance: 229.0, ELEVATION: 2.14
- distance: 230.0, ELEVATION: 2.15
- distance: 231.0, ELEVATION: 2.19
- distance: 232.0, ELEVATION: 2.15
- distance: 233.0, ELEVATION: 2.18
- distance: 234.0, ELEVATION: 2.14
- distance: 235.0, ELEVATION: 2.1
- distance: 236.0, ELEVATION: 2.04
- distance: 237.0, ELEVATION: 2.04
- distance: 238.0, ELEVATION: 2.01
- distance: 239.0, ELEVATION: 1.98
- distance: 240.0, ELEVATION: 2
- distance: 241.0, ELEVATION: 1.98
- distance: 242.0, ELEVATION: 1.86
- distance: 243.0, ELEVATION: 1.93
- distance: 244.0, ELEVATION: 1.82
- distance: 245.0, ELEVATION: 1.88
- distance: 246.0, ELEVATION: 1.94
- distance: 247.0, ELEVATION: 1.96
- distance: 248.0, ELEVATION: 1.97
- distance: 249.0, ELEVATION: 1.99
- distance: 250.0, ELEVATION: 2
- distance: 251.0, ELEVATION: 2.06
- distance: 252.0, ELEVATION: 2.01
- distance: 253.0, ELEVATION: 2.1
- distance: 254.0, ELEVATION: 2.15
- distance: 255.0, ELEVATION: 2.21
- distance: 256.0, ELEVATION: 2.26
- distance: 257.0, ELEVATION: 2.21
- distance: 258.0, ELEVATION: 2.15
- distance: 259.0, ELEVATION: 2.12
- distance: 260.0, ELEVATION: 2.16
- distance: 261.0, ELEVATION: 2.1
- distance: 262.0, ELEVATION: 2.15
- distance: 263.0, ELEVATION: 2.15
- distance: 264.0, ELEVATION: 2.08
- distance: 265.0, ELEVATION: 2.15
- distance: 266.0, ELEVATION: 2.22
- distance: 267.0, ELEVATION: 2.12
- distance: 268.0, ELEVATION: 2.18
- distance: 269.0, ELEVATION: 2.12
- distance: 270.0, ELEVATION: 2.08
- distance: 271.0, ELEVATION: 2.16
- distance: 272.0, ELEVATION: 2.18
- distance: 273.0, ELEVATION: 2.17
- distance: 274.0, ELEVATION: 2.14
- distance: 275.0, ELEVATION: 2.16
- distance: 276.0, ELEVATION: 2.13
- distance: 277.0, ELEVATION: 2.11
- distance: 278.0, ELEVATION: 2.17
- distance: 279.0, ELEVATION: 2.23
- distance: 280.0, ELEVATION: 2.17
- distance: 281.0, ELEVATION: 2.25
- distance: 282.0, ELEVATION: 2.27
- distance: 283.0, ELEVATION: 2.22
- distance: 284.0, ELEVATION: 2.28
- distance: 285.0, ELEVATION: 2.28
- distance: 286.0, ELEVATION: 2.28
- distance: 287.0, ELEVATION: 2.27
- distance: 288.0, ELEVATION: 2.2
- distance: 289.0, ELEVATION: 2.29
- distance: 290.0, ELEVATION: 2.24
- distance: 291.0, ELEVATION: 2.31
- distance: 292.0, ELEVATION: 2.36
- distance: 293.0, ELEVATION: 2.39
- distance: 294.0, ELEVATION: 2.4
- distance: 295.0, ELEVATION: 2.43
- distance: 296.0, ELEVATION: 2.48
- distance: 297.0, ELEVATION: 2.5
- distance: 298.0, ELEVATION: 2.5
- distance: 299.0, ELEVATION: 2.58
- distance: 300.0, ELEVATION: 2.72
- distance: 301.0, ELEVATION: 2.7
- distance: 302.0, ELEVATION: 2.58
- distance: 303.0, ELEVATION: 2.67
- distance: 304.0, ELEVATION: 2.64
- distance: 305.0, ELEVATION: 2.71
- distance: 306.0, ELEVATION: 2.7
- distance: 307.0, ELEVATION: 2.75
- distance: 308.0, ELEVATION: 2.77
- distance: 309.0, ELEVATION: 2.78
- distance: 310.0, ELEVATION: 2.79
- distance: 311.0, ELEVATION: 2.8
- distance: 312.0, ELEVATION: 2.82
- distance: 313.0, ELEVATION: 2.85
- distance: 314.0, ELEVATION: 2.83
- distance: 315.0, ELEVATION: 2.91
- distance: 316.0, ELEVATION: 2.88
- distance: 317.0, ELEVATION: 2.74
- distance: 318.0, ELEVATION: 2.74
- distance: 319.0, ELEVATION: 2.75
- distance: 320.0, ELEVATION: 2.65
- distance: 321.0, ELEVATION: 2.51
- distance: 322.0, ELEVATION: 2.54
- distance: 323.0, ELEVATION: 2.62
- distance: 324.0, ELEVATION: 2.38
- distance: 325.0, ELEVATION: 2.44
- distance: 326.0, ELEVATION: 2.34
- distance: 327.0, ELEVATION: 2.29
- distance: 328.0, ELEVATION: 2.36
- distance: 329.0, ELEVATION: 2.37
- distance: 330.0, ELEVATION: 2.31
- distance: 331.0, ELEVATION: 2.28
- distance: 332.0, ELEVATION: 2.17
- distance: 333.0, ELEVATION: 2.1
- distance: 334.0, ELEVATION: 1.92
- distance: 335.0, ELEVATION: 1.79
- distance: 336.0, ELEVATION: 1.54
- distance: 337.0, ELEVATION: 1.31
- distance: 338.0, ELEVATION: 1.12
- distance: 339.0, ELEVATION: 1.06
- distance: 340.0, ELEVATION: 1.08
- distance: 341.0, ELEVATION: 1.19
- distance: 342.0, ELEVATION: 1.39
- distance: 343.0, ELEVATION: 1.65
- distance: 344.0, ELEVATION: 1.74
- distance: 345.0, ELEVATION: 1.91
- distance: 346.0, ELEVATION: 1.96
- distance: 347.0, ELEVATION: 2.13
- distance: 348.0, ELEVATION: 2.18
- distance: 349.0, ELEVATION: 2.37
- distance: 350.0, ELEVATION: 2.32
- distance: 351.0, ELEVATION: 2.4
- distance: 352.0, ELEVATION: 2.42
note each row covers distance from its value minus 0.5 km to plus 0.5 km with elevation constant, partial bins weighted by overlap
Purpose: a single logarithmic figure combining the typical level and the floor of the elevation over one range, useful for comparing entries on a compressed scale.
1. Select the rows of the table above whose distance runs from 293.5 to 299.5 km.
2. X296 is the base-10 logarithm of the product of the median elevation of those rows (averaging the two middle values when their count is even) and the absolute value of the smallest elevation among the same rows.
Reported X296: 0.78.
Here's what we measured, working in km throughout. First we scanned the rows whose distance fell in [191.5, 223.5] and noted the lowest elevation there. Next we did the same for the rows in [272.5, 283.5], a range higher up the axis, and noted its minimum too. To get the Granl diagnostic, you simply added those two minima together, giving 4.2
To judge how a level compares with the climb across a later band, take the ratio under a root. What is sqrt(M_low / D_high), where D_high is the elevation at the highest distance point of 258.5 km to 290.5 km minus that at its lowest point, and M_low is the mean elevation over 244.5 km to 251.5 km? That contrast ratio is 4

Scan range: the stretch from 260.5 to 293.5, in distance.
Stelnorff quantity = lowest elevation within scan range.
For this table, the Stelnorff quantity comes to 2.08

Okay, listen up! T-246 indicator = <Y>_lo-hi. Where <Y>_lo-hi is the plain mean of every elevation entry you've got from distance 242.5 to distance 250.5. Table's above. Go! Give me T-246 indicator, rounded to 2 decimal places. 1.94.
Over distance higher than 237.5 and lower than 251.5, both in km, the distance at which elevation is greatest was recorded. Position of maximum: 251.0 km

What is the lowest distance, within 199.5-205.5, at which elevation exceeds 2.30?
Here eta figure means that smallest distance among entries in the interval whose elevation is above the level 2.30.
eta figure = 200.0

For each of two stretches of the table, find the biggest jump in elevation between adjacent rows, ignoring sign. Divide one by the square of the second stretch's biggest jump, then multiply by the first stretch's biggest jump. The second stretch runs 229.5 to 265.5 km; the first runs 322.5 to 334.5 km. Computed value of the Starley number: 16.7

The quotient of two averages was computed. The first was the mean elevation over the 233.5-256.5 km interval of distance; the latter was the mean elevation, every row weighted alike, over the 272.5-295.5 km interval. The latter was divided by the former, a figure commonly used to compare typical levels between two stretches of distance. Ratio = 1.11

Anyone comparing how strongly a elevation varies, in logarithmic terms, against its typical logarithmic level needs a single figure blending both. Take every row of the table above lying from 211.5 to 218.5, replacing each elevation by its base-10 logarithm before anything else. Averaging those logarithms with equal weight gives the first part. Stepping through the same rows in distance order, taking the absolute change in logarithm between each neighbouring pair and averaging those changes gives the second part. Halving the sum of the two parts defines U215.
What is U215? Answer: 0.175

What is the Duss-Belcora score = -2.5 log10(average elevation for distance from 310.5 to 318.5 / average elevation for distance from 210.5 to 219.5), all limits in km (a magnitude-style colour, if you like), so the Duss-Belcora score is -0.27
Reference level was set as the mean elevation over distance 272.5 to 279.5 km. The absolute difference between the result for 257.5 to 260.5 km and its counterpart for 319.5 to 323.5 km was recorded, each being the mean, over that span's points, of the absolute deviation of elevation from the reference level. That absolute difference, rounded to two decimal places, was 0.41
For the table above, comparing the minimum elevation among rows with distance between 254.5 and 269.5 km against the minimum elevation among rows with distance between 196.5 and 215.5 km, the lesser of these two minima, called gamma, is 2.08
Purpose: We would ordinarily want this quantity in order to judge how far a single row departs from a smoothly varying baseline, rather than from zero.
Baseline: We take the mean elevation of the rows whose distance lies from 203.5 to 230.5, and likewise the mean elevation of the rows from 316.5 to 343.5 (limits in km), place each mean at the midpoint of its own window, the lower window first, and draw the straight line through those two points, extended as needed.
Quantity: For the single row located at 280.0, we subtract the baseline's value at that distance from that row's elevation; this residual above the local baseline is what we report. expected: 0.0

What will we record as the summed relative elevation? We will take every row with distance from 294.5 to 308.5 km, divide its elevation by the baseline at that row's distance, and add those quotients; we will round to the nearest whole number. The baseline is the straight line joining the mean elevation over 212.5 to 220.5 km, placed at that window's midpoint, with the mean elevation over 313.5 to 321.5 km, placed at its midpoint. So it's 14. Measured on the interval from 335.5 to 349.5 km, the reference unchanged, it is 8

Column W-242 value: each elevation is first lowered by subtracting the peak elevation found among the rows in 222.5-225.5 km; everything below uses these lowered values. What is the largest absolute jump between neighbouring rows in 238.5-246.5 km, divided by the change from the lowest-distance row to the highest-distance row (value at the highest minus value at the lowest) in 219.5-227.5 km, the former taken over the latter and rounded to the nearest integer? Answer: 3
